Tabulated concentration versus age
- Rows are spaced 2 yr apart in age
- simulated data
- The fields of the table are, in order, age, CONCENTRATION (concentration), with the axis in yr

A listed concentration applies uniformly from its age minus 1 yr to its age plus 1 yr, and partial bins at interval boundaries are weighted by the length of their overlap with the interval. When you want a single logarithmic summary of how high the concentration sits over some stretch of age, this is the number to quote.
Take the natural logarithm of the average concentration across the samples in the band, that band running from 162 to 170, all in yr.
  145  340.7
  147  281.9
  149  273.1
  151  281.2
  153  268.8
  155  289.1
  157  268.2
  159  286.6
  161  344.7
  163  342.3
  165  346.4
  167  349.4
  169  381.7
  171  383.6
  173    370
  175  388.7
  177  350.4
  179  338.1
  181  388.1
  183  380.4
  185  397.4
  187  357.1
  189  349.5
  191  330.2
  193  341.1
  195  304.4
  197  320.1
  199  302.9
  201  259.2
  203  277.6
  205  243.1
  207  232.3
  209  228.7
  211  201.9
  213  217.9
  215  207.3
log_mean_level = 5.87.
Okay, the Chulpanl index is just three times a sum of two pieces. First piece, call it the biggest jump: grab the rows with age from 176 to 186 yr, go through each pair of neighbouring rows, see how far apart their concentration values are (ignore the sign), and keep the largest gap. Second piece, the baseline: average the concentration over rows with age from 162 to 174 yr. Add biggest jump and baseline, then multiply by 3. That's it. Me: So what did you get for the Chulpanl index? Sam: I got 1237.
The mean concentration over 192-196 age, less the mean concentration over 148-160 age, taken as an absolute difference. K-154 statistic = 45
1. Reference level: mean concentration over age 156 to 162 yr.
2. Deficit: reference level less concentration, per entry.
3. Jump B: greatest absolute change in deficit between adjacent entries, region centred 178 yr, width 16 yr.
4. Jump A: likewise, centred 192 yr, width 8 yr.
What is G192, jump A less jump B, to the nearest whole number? -13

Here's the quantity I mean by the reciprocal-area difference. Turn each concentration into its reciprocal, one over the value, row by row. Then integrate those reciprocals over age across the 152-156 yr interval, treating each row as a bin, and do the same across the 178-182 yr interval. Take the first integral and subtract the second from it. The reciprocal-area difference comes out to 0.0033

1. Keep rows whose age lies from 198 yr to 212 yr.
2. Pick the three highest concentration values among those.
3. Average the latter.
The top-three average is 280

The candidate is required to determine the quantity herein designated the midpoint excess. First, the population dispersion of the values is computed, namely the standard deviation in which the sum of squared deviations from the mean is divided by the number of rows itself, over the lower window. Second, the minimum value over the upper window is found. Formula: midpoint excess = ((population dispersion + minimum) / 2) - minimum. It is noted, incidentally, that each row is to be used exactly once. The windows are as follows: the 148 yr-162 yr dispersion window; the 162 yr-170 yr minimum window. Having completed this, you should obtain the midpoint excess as -159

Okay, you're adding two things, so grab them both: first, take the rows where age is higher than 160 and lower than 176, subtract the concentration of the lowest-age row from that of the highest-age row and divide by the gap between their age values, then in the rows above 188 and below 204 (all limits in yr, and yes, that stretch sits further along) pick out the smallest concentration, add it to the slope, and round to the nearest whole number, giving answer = 262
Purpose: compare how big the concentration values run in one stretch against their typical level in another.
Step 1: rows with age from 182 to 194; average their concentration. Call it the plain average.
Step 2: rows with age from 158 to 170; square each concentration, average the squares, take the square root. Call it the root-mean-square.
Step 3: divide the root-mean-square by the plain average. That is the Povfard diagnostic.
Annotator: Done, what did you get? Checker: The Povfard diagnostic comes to 0.95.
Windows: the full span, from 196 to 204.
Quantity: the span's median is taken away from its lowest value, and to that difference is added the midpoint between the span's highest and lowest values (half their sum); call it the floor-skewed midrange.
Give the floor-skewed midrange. 259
